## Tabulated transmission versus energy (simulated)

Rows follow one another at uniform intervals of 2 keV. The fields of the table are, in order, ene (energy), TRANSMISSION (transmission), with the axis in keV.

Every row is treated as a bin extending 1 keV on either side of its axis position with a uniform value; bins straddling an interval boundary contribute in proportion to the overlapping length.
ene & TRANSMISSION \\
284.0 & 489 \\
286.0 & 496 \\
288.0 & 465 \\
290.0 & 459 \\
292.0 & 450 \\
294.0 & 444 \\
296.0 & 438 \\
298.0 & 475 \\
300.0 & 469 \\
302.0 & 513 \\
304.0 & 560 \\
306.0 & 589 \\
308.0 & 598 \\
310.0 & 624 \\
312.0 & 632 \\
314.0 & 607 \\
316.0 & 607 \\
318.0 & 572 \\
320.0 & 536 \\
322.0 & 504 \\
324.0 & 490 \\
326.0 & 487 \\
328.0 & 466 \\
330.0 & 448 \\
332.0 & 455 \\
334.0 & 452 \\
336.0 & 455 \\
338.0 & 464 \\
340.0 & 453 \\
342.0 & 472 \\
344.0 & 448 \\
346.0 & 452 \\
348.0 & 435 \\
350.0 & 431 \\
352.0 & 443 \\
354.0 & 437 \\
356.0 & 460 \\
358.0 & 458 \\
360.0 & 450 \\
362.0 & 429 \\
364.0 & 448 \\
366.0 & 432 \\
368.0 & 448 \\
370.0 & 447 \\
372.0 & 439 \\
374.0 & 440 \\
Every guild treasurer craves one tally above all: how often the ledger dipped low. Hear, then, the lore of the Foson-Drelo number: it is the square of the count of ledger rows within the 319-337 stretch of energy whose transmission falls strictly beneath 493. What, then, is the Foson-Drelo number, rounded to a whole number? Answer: 49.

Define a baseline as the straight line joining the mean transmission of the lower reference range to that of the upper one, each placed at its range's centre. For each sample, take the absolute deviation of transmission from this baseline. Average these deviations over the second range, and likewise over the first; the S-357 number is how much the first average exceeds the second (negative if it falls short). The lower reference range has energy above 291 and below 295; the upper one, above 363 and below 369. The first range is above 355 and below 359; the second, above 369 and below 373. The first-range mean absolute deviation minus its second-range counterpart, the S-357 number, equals 12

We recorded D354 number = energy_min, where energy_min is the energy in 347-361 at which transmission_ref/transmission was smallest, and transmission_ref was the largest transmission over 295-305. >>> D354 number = 356.0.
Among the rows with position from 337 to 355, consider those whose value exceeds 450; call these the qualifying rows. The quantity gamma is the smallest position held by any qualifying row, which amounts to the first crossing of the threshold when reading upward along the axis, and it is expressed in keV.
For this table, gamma 338.0 keV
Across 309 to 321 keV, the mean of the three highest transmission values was 621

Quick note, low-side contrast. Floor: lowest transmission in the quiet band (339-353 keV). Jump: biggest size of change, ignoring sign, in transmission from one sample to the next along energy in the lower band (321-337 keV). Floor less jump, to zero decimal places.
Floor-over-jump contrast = 410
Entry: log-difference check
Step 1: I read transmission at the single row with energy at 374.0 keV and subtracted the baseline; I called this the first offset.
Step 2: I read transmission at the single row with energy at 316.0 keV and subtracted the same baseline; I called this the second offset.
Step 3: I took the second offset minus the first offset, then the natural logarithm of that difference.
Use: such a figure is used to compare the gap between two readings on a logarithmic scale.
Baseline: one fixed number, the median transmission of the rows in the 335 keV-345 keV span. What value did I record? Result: 5.1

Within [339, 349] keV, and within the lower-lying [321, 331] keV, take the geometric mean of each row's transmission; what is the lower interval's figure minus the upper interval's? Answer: 27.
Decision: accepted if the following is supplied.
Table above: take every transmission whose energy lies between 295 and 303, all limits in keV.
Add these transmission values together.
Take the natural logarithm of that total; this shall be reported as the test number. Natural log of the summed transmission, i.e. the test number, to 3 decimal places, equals 7.547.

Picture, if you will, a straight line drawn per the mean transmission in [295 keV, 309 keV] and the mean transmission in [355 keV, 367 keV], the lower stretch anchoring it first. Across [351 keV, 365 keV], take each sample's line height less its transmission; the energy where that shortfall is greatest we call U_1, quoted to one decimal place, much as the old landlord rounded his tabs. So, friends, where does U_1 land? 354.0 keV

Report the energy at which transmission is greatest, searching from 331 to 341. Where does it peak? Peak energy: 338.0 keV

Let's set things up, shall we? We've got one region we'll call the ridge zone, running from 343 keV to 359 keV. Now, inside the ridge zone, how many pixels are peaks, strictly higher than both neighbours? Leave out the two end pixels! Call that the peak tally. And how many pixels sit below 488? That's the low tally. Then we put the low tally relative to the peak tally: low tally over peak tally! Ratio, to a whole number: 3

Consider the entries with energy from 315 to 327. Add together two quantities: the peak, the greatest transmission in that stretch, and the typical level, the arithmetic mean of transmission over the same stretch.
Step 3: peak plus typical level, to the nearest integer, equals 1140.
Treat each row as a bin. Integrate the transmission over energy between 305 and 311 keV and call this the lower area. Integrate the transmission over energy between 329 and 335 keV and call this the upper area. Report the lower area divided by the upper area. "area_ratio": 1.34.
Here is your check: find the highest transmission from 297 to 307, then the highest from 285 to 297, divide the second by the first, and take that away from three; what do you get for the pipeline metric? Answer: 2.158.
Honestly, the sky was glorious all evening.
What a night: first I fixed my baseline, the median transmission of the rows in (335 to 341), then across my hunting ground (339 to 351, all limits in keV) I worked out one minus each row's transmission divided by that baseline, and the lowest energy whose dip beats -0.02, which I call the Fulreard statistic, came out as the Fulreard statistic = 340.0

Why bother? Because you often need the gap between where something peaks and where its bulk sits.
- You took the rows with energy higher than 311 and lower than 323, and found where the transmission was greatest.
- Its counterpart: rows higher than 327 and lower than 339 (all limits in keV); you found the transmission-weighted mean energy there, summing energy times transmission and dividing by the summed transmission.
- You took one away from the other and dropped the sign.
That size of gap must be 21.0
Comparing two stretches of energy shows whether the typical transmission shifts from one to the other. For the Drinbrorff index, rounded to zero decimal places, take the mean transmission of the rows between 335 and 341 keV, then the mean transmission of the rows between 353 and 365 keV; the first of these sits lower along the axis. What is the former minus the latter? 10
